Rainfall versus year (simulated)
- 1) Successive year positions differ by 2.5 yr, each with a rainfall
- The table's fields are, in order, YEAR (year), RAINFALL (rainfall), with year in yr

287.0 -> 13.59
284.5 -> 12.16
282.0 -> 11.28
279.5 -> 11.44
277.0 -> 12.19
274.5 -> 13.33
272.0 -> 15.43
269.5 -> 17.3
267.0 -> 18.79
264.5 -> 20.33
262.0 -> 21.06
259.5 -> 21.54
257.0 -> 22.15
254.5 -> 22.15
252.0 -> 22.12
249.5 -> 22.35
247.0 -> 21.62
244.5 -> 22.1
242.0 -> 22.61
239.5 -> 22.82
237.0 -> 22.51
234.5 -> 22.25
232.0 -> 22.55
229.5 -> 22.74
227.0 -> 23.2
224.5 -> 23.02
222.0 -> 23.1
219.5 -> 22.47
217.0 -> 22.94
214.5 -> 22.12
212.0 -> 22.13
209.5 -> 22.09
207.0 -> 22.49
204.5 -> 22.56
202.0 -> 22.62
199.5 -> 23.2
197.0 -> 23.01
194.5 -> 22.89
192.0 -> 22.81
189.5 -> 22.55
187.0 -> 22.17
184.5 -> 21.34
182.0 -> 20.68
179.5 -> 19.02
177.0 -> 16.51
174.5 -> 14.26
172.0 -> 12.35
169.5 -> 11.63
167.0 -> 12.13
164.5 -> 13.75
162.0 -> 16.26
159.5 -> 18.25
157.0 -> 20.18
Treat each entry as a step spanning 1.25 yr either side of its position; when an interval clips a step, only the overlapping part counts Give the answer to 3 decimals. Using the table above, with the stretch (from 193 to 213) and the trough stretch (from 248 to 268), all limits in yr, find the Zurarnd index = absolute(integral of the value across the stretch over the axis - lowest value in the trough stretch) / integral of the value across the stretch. 0.958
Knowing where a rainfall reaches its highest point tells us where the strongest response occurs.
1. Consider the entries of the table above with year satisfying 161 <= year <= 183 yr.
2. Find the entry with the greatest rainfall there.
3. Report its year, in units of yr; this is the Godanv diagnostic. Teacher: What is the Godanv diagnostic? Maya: 182.0 yr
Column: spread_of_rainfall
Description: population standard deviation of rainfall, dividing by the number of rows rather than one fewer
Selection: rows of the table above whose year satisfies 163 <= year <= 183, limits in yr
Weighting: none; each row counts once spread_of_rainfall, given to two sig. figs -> 3.2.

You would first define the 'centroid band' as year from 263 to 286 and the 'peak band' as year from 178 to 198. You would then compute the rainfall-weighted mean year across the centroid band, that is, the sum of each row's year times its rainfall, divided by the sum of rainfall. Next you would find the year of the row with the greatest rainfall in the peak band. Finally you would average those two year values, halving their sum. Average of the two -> 235.1 yr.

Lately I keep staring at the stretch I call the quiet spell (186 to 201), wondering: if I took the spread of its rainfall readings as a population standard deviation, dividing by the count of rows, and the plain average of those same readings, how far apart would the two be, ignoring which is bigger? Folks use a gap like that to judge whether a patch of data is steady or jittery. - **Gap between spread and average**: 22.4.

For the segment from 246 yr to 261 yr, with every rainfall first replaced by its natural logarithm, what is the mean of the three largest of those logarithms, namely 3.10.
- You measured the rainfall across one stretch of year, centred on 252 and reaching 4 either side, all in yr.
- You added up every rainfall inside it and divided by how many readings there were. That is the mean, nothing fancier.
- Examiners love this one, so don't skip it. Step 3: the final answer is 22.2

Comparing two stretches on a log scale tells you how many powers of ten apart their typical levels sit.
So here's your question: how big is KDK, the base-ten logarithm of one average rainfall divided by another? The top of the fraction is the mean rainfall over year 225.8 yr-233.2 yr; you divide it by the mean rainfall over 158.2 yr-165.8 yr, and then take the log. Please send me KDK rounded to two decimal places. 0.15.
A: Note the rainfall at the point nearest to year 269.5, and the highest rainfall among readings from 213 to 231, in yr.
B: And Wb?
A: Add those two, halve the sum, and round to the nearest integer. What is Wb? 20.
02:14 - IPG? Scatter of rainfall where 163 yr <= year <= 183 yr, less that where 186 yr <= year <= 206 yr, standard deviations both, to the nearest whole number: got 3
